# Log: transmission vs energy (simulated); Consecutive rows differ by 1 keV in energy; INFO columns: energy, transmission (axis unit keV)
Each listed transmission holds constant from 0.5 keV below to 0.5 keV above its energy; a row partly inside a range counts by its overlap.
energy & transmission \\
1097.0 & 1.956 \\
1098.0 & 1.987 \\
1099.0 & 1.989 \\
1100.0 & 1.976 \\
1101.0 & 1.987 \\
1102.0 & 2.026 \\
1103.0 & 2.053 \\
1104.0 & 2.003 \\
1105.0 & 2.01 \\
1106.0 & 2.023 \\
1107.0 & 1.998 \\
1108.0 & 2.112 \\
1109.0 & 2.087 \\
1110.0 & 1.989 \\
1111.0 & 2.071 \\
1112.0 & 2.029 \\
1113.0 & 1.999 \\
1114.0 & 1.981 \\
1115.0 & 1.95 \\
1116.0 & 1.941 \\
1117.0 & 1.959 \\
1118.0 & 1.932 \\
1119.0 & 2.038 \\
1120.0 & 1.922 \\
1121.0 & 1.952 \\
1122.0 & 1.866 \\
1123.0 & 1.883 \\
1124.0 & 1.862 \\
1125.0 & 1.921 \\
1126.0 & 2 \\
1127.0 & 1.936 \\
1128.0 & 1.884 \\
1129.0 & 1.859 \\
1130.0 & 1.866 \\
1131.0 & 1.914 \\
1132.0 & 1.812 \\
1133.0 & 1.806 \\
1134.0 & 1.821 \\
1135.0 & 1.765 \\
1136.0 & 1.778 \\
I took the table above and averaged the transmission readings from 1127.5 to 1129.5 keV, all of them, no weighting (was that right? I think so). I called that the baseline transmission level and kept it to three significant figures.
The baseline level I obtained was 1.87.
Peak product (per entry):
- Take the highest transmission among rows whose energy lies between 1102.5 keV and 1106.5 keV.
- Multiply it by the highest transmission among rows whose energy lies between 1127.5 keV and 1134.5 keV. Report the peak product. 3.93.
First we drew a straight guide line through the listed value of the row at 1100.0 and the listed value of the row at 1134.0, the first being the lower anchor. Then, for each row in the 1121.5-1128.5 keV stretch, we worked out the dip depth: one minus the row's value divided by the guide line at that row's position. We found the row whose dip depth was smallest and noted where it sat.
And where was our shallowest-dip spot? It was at 1126.0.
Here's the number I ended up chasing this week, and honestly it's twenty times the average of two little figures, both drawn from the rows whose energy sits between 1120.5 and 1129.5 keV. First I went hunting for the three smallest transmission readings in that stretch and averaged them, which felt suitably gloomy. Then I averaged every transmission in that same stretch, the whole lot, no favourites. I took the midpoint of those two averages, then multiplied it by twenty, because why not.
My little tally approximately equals 37.7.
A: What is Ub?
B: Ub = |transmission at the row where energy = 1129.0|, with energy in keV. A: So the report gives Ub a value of 1.86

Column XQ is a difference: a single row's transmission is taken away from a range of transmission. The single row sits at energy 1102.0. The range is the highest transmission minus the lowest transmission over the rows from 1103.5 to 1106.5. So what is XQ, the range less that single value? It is -2.01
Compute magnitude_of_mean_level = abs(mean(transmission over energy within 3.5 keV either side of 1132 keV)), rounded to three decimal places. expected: 1.835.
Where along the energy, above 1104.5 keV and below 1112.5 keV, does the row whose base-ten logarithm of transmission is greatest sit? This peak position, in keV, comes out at 1108.0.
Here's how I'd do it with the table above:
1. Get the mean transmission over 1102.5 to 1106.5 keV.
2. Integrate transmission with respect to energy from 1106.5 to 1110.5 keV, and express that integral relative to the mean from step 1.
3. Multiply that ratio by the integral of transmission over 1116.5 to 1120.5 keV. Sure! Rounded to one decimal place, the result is 31.8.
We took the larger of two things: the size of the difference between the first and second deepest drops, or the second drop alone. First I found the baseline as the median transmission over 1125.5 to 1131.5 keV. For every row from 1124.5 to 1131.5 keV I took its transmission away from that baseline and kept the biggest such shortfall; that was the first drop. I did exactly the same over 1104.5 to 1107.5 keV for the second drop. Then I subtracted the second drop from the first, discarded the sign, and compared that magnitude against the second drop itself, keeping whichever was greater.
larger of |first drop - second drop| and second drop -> 0.14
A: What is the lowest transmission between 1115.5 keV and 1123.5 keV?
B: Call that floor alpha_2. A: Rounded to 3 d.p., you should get 1.866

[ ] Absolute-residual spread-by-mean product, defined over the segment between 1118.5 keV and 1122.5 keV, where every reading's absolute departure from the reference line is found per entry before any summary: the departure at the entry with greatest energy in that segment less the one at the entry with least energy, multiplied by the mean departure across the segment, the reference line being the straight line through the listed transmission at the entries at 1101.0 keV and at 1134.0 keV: -0.0080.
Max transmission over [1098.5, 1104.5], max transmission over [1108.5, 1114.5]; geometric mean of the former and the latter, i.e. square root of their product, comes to 2.07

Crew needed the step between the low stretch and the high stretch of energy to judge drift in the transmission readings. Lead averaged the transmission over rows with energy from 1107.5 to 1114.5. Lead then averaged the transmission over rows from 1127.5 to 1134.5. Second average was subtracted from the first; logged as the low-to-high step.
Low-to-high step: 0.187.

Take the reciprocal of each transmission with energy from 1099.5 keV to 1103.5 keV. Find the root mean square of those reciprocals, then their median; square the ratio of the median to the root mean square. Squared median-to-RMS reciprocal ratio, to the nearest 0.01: 1.00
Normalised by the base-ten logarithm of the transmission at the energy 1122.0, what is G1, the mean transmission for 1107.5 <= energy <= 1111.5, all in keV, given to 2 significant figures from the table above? 7.6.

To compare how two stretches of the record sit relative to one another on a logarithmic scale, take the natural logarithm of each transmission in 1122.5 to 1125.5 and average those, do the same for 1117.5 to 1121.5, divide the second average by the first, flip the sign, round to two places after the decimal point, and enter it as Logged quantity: -1.06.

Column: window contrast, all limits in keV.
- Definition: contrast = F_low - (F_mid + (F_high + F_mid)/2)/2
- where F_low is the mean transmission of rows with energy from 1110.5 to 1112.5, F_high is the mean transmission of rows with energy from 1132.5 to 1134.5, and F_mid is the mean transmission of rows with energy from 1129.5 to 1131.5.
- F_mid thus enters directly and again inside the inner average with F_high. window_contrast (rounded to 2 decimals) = 0.18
